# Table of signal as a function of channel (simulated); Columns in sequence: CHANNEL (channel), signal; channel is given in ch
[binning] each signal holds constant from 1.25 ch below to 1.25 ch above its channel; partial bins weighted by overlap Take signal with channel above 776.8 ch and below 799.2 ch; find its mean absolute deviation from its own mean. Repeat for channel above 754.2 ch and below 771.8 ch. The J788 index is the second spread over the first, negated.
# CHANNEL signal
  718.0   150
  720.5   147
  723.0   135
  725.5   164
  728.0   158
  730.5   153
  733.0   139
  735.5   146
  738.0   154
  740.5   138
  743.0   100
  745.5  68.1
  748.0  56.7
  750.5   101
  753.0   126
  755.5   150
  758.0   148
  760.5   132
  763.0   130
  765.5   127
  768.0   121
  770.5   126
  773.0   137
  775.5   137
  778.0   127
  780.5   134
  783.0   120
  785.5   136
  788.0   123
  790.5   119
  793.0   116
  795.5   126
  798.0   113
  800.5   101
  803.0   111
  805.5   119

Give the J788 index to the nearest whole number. -1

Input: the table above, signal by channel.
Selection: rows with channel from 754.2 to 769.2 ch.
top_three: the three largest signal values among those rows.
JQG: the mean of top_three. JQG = 143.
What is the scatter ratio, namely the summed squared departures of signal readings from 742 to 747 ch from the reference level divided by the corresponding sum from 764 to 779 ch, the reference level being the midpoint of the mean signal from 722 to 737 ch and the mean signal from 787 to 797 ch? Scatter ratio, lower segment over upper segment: 13.6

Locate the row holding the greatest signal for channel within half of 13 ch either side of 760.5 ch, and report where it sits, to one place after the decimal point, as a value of 755.5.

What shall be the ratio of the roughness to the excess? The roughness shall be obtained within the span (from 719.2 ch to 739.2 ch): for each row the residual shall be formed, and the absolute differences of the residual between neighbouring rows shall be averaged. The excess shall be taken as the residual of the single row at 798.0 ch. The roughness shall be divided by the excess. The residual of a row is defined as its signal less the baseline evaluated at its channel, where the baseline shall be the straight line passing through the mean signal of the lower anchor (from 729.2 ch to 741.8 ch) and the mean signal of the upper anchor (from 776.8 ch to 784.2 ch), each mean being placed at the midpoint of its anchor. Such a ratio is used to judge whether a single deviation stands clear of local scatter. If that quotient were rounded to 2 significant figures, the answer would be -1.7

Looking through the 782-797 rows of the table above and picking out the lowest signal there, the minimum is 116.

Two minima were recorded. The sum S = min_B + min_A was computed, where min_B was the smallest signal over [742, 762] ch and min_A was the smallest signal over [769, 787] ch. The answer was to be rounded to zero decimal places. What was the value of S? 177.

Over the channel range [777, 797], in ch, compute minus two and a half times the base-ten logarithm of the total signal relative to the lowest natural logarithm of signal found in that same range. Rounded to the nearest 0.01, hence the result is -5.81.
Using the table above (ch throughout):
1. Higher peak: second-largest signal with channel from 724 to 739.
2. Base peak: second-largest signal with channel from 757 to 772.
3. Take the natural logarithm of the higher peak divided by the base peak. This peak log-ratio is 0.18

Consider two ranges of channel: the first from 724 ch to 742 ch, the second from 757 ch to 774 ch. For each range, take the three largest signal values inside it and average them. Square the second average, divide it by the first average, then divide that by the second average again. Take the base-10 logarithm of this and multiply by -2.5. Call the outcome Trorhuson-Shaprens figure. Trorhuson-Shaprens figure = 0.14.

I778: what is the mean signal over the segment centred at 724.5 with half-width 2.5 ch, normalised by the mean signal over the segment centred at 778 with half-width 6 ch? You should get 1.1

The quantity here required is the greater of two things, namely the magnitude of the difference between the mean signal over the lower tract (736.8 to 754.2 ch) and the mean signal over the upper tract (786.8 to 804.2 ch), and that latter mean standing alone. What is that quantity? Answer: 116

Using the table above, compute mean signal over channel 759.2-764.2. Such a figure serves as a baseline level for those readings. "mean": 131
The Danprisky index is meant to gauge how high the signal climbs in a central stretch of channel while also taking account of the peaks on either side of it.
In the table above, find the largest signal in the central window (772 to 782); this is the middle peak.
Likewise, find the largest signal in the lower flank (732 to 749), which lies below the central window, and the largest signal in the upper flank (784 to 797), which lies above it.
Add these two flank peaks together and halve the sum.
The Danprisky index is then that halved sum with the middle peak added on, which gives 282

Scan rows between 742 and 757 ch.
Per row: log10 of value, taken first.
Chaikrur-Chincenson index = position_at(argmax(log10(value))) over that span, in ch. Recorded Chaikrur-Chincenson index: 755.5 ch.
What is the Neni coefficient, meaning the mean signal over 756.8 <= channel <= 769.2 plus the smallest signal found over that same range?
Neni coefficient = 253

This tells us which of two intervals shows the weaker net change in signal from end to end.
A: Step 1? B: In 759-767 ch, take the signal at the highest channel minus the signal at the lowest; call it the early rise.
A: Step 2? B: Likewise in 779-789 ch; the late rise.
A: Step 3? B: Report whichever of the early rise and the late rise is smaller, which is -11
